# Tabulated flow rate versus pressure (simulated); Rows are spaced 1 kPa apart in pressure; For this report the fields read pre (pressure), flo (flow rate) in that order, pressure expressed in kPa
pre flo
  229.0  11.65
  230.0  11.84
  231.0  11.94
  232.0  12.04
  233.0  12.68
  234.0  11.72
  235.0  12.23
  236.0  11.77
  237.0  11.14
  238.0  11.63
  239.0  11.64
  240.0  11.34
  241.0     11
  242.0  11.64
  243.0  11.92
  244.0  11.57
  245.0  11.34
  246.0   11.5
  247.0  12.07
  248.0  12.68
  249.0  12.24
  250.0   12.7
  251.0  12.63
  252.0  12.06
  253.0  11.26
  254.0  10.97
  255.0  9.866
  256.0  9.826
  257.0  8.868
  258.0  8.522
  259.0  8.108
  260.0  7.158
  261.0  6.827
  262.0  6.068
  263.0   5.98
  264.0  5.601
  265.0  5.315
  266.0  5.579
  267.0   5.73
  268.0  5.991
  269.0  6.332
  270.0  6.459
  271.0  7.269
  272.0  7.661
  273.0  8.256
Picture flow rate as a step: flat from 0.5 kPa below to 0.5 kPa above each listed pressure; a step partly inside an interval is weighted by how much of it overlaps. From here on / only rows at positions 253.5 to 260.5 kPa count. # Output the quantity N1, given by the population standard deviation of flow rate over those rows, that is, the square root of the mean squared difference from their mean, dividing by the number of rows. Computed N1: 1.2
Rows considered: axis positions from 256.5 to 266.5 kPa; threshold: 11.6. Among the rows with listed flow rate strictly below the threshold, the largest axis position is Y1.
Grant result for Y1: 266.0 kPa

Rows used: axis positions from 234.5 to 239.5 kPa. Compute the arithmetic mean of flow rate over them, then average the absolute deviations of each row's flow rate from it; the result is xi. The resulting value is 0.25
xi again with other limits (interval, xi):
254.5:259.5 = 0.65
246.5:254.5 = 0.49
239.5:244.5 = 0.26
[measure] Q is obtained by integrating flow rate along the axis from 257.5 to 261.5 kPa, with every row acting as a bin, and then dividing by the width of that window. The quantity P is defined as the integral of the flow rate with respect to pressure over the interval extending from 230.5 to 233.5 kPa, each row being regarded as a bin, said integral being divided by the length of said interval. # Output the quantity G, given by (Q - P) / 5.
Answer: -0.9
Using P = 12.2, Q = 7.7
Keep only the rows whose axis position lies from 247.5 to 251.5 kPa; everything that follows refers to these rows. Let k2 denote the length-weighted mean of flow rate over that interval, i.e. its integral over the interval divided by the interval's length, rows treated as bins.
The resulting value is 12.6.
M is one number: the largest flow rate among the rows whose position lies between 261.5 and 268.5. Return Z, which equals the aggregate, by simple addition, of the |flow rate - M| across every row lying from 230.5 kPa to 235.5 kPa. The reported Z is 30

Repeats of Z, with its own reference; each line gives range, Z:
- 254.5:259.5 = 15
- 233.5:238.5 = 28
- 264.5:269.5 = 2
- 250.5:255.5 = 26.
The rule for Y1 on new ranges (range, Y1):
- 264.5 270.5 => 270.0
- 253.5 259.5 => 259.0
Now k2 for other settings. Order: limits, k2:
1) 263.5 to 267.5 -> 5.6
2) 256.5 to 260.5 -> 8.2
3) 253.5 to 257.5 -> 9.9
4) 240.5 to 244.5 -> 11.5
